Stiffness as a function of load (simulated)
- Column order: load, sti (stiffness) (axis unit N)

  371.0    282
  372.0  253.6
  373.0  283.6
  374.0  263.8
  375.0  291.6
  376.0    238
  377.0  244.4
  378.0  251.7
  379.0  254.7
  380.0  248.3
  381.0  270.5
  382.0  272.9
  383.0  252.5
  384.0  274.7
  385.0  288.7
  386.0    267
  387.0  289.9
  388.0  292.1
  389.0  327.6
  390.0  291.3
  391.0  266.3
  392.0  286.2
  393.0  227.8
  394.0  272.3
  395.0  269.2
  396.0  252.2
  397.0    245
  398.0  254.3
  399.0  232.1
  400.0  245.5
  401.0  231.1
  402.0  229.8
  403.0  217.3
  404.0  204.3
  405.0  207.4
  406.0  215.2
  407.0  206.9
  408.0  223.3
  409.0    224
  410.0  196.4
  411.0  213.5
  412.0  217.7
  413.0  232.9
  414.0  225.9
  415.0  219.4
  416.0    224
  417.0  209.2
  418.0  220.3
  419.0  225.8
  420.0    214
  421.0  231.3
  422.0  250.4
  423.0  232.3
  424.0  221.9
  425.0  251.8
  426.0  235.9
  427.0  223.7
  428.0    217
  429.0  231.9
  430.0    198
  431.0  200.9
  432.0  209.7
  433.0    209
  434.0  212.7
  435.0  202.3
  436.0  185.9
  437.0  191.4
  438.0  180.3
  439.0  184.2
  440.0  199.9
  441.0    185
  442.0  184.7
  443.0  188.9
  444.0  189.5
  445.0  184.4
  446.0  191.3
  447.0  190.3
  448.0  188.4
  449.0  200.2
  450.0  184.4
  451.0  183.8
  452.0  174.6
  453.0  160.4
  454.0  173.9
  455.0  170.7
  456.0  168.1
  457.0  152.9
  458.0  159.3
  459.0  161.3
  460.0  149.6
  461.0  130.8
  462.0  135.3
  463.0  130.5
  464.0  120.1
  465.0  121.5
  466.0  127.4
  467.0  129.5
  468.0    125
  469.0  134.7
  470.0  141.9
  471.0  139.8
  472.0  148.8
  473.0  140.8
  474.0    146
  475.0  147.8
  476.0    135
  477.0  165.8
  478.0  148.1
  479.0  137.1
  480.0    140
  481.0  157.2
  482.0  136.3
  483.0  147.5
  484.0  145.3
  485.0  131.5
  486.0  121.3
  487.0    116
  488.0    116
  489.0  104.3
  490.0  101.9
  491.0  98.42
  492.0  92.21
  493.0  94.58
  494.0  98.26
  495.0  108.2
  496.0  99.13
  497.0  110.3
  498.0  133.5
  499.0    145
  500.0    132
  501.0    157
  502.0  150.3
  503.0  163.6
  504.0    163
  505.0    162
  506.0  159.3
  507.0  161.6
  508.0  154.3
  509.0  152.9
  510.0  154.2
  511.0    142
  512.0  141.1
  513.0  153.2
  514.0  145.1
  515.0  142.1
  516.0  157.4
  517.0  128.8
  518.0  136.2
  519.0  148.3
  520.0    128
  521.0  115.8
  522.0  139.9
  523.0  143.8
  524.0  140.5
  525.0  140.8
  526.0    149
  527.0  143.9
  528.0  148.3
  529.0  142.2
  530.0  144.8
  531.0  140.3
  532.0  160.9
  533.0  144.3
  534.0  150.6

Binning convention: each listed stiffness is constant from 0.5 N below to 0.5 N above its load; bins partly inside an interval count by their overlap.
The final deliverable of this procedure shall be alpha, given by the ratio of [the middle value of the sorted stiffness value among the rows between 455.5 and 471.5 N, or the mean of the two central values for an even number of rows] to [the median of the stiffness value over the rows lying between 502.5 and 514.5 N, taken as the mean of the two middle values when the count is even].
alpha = 0.88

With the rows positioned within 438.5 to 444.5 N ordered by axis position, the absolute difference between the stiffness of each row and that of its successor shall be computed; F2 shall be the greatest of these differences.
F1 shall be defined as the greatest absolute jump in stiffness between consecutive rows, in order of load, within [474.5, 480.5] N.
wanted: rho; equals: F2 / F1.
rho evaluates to 0.5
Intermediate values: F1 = 31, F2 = 15.7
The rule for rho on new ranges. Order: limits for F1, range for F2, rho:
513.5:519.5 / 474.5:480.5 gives 1.1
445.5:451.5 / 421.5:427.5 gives 1.9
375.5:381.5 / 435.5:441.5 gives 0.7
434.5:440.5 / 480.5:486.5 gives 1.3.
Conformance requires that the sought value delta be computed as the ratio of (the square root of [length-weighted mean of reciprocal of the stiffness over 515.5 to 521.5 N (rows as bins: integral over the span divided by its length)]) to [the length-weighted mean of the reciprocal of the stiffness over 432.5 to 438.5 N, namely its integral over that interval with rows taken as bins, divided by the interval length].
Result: 16.9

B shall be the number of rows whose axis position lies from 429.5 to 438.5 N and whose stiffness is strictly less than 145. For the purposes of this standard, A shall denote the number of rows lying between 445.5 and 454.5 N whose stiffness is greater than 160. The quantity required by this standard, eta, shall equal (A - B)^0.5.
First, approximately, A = 9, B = 0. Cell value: 3.0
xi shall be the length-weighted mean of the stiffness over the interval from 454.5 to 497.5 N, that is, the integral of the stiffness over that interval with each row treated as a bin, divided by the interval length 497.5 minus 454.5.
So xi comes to 132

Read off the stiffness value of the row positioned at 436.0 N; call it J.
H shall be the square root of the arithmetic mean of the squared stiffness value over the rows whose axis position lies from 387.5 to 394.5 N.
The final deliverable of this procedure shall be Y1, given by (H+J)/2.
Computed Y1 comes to 234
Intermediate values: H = 282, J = 185.9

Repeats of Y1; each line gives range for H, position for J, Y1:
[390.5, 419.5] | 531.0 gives 186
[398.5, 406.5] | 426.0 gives 230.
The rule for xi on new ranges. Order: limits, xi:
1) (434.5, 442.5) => 189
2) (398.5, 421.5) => 220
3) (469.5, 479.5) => 145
